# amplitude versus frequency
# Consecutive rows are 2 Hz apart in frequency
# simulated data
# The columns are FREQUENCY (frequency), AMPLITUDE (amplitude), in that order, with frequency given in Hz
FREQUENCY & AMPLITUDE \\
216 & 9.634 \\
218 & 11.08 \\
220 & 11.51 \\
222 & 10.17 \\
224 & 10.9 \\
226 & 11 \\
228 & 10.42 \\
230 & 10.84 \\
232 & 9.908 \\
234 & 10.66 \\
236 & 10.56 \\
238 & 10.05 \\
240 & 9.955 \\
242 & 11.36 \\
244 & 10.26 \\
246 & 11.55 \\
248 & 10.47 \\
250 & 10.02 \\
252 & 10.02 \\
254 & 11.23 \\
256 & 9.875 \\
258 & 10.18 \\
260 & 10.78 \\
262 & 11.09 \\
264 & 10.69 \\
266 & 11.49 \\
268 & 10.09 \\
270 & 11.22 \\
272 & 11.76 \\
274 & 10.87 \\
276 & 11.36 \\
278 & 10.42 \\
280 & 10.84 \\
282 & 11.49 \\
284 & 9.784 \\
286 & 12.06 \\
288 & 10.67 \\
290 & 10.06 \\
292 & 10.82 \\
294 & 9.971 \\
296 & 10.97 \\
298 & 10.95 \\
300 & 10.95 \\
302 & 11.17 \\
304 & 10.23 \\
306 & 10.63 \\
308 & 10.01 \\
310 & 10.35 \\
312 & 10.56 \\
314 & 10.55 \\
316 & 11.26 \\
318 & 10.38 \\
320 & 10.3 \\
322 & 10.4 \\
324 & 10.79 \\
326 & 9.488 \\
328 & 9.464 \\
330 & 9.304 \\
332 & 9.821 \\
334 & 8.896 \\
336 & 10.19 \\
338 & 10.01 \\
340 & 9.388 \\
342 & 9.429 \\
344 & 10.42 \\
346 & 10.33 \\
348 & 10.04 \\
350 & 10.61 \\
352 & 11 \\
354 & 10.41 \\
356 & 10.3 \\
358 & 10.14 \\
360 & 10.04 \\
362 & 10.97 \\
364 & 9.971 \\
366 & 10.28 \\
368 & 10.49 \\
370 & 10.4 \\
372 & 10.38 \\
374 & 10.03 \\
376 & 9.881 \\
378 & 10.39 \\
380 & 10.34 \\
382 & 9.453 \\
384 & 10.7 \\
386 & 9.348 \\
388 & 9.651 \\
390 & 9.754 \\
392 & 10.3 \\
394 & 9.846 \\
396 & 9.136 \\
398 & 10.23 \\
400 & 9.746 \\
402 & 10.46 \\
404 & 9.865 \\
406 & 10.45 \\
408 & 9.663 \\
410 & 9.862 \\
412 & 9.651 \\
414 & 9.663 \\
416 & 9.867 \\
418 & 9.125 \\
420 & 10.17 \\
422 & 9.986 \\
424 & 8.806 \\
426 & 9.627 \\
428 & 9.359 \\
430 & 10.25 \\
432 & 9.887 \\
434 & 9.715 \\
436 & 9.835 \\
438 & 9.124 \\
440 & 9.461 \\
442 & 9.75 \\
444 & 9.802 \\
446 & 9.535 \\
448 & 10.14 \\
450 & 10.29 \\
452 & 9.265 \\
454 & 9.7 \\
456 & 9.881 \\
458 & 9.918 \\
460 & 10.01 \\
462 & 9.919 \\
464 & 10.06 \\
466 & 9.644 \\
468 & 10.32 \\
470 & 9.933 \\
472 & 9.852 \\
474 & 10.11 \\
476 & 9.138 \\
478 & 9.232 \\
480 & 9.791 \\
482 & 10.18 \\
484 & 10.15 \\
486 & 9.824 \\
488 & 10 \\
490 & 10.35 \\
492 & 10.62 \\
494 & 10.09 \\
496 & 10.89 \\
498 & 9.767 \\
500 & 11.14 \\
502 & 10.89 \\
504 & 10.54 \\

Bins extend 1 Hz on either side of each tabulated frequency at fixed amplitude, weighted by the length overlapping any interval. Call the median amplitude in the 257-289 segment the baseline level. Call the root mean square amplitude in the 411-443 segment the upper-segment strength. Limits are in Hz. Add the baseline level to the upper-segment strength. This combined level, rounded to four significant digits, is 20.50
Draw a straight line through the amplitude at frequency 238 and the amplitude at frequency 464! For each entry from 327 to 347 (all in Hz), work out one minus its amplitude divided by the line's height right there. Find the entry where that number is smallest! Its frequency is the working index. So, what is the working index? 344 Hz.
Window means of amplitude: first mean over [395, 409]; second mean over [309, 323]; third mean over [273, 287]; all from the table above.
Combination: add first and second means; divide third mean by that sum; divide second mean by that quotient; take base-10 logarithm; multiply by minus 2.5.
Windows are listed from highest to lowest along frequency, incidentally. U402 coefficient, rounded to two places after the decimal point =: -3.23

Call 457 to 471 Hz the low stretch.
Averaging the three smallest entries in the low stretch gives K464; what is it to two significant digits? 9.8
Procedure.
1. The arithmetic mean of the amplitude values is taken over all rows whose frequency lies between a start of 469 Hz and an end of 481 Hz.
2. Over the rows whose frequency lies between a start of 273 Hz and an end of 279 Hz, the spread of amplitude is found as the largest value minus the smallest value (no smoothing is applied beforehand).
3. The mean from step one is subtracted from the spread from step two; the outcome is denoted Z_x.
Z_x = -8.7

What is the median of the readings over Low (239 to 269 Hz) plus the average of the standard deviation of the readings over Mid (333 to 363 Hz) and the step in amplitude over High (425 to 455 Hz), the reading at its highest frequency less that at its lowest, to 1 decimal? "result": 10.8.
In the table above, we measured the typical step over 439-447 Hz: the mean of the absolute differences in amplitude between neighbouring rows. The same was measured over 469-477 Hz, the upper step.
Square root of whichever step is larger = 0.66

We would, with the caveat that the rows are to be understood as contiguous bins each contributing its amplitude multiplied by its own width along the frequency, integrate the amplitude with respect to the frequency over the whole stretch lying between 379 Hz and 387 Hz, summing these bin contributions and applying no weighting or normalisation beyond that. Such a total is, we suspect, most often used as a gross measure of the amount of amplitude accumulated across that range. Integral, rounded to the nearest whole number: 80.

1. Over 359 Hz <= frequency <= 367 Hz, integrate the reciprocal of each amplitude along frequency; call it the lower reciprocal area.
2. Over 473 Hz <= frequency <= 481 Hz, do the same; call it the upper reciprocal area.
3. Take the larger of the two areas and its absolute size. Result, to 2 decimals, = 0.84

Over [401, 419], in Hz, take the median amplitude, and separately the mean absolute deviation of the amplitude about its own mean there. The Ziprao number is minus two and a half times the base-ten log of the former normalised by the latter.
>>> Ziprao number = -3.9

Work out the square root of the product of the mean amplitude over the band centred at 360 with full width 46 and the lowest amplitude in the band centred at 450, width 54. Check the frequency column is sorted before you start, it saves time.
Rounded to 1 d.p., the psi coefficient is 9.5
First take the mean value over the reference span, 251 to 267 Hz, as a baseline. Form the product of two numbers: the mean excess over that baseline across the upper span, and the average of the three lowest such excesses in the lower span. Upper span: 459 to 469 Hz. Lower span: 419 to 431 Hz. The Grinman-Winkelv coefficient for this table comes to 1.0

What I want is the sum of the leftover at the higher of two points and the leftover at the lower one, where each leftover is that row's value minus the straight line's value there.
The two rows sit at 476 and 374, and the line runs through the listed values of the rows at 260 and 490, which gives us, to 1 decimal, -1.8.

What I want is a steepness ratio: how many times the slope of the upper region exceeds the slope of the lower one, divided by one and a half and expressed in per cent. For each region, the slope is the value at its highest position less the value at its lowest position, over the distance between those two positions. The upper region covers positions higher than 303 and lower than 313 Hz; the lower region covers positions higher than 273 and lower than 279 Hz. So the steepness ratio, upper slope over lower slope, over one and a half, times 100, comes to -24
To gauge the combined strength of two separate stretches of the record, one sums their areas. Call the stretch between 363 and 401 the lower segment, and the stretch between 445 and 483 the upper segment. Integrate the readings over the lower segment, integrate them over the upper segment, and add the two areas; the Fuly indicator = 754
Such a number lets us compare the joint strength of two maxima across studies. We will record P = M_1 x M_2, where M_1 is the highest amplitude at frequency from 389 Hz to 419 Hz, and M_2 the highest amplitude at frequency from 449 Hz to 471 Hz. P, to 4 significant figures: 107.9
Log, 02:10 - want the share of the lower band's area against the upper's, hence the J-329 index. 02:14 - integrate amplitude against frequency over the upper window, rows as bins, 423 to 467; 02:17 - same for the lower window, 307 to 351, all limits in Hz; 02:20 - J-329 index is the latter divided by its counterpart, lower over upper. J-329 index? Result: 1.04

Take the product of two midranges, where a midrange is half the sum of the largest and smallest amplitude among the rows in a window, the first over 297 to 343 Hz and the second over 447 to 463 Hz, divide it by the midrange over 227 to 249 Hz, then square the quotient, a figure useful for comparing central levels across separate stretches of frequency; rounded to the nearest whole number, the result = 84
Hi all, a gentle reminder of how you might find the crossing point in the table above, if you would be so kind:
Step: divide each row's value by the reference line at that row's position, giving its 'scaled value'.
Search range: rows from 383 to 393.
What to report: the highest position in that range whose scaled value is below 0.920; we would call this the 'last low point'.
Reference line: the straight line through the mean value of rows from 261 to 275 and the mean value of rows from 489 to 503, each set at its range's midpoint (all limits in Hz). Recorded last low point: 390 Hz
